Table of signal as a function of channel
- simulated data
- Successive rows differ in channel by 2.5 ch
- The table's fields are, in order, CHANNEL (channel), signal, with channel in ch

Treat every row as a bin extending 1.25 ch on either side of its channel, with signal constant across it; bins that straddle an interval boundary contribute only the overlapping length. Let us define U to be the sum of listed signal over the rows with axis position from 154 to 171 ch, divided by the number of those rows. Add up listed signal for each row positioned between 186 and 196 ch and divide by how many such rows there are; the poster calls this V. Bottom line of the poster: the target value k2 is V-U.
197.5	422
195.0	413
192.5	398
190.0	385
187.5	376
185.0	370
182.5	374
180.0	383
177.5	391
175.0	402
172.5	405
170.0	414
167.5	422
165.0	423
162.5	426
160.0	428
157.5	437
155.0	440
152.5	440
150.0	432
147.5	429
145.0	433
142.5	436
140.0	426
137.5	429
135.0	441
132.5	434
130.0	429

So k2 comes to -34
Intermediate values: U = 427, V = 393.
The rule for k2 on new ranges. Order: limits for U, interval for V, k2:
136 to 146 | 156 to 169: -4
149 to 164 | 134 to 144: -1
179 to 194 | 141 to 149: 52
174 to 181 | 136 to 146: 39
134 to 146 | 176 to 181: -46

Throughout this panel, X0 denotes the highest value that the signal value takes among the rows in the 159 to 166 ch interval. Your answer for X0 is 428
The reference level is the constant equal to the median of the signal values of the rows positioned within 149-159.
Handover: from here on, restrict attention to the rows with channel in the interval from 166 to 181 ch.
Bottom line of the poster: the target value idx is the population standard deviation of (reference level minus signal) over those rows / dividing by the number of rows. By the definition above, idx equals 13.1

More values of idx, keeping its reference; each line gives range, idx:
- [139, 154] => 4.5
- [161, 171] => 4.4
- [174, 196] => 13.4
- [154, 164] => 5.9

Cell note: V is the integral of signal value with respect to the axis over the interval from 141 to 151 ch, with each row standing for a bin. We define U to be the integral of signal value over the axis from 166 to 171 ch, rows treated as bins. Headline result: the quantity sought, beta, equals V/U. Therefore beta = 2.1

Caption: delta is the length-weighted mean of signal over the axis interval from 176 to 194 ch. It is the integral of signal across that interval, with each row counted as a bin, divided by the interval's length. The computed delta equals 383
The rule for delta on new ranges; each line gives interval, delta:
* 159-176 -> 417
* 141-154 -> 434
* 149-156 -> 437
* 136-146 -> 431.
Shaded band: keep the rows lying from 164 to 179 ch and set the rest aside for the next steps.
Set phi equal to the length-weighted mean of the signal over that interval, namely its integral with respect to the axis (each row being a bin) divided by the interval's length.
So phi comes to 409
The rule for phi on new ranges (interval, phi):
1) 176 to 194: 383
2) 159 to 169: 424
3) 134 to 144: 433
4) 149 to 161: 436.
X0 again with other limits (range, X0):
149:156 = 440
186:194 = 398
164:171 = 423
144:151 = 433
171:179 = 405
